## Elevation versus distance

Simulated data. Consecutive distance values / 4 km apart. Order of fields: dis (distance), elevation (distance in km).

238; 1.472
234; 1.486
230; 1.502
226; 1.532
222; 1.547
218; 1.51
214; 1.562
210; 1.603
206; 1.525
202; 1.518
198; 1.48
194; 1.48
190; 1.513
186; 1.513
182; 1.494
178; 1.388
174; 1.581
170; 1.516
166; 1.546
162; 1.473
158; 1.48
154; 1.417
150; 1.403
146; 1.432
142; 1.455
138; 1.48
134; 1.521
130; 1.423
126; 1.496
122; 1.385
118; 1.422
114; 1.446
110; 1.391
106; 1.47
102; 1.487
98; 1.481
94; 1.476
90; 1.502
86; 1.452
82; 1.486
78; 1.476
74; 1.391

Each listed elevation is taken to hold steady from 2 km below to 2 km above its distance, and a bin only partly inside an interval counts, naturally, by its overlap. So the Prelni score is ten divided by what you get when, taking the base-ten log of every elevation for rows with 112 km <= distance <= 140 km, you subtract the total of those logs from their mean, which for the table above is -10.3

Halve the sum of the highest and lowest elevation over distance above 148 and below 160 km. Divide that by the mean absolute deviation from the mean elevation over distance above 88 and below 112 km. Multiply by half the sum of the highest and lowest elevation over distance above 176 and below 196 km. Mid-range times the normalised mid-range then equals 82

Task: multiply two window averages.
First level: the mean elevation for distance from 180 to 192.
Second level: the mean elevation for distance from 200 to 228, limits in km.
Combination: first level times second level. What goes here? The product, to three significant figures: 2.32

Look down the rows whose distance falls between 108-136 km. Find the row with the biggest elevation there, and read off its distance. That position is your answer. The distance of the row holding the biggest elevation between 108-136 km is 134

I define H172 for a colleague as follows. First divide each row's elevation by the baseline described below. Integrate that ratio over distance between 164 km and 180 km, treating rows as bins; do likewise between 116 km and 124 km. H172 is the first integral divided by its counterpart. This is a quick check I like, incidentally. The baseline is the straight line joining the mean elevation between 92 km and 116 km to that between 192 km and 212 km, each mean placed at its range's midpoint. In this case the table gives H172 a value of 2.1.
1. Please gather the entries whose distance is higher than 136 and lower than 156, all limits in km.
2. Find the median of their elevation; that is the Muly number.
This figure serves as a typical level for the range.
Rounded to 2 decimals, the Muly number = 1.43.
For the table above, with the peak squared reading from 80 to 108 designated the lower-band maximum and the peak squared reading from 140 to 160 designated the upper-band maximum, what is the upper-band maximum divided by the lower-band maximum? 0.97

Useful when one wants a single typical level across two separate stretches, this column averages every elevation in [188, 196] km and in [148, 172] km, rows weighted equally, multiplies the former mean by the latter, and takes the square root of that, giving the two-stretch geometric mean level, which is 1.48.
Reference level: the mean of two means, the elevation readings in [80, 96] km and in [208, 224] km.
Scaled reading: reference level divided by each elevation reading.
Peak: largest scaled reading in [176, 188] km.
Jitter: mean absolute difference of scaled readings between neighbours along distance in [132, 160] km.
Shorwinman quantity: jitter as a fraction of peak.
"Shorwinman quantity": 0.021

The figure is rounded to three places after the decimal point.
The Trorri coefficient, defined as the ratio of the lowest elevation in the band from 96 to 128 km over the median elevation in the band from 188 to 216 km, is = 0.912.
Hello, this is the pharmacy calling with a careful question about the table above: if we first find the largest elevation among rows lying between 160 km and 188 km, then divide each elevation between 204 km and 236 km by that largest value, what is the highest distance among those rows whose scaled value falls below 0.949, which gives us 234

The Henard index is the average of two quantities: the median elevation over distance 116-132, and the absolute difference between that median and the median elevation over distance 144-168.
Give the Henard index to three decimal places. 0.726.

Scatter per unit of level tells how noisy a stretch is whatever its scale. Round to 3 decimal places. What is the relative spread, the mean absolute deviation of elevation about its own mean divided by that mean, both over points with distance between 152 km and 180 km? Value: 0.036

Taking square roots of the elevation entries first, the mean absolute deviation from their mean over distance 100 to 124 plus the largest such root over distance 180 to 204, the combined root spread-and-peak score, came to 1.246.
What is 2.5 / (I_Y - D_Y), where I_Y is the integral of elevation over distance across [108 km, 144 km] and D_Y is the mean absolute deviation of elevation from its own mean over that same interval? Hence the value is 0.048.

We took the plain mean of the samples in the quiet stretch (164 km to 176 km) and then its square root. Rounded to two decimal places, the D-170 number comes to 1.24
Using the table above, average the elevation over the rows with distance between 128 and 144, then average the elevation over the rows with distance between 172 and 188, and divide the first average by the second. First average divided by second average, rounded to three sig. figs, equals 0.984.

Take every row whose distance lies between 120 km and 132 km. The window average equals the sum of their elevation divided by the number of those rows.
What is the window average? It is 1.435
